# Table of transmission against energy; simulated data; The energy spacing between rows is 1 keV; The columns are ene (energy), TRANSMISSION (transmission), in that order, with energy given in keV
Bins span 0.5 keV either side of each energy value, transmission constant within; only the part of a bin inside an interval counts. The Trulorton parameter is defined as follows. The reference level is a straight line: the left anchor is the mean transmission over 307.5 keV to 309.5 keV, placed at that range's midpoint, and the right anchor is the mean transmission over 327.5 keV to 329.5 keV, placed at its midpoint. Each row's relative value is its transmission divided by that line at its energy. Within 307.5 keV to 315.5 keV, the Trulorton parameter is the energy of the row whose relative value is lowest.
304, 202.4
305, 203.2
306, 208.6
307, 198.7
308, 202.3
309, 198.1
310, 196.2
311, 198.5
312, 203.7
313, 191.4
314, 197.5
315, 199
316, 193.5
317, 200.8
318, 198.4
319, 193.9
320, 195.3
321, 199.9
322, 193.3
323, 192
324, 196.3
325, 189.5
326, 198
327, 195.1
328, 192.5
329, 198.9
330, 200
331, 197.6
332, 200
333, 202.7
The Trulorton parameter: 313 keV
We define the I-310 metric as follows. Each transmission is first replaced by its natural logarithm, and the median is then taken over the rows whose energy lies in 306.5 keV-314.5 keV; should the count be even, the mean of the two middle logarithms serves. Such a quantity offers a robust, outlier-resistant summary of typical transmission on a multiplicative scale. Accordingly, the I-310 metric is 5.29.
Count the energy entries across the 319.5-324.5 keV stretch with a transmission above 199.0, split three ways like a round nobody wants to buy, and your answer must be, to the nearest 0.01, 0.33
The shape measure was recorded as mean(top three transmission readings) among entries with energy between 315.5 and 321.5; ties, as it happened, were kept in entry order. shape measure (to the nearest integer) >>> 200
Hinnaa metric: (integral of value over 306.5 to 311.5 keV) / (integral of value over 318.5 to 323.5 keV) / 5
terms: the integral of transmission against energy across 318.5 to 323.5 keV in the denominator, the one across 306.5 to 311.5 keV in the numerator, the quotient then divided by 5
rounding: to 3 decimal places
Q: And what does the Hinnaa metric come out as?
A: 0.204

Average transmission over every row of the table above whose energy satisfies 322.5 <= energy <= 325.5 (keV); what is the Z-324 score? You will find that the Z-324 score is 192.6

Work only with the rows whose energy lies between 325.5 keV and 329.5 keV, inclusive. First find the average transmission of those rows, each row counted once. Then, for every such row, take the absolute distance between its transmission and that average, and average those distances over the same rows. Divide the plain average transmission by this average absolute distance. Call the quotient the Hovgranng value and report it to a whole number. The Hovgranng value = 84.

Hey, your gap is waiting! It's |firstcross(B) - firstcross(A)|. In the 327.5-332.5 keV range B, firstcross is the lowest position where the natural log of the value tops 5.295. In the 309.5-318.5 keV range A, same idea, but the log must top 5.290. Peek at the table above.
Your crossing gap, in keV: 19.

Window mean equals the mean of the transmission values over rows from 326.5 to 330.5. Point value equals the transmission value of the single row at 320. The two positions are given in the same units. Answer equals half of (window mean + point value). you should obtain 196.0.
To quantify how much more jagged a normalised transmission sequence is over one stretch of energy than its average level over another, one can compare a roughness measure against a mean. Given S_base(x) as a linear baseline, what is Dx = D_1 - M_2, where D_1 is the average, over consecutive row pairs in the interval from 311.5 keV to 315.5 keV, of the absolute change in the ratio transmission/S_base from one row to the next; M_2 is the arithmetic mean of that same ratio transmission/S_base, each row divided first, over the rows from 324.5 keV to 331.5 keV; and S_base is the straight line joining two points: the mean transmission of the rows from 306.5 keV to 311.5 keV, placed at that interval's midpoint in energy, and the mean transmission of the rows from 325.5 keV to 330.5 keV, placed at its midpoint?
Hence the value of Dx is -0.962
